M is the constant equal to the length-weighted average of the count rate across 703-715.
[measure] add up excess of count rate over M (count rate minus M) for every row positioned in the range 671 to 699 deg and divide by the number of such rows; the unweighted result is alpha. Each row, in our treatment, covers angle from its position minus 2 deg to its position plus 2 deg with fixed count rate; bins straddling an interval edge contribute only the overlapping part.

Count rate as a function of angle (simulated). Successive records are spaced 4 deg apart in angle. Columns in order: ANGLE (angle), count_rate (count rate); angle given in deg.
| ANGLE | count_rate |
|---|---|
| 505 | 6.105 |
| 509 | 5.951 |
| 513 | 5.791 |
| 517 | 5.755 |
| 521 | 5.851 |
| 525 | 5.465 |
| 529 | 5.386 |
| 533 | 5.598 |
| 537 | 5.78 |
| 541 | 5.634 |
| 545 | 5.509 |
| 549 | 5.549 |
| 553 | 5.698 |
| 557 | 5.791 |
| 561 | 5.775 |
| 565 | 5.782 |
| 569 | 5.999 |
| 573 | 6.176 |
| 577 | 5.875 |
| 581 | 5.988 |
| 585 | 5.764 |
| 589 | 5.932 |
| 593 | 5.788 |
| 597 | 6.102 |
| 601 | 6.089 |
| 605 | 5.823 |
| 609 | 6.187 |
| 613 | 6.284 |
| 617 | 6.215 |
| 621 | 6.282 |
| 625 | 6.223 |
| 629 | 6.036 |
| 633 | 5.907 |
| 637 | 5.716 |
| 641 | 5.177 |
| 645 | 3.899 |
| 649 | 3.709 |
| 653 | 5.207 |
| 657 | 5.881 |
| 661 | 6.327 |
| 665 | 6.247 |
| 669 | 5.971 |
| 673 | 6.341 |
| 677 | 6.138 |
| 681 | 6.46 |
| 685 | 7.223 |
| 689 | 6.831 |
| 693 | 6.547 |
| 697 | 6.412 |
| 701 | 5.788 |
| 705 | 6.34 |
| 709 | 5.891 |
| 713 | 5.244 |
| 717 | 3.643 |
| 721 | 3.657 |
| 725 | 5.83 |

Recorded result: 0.74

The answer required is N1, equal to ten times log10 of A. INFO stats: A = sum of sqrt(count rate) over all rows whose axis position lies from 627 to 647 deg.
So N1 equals 10.6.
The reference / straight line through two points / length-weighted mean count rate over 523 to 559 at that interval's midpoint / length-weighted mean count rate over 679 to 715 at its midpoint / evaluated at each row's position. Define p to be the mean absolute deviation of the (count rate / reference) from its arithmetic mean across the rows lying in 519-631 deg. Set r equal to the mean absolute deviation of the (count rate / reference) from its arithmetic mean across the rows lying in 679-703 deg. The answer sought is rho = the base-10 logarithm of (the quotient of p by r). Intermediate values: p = 0.023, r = 0.05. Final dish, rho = -0.4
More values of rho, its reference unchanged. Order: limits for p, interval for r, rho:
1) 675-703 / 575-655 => -0.2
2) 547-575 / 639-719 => -0.7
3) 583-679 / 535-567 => 0.8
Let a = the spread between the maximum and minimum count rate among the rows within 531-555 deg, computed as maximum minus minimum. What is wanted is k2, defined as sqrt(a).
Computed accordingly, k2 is 0.5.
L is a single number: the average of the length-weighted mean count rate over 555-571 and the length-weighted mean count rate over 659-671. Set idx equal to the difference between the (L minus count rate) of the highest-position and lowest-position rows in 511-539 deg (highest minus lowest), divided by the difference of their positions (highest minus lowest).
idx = 0.000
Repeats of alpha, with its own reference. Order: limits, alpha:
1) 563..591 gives 0.11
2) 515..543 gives -0.19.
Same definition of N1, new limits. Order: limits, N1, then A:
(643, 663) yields 10.5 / 11.1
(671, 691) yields 11.1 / 12.8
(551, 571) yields 10.8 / 12.1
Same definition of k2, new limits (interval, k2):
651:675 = 1.1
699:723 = 1.6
